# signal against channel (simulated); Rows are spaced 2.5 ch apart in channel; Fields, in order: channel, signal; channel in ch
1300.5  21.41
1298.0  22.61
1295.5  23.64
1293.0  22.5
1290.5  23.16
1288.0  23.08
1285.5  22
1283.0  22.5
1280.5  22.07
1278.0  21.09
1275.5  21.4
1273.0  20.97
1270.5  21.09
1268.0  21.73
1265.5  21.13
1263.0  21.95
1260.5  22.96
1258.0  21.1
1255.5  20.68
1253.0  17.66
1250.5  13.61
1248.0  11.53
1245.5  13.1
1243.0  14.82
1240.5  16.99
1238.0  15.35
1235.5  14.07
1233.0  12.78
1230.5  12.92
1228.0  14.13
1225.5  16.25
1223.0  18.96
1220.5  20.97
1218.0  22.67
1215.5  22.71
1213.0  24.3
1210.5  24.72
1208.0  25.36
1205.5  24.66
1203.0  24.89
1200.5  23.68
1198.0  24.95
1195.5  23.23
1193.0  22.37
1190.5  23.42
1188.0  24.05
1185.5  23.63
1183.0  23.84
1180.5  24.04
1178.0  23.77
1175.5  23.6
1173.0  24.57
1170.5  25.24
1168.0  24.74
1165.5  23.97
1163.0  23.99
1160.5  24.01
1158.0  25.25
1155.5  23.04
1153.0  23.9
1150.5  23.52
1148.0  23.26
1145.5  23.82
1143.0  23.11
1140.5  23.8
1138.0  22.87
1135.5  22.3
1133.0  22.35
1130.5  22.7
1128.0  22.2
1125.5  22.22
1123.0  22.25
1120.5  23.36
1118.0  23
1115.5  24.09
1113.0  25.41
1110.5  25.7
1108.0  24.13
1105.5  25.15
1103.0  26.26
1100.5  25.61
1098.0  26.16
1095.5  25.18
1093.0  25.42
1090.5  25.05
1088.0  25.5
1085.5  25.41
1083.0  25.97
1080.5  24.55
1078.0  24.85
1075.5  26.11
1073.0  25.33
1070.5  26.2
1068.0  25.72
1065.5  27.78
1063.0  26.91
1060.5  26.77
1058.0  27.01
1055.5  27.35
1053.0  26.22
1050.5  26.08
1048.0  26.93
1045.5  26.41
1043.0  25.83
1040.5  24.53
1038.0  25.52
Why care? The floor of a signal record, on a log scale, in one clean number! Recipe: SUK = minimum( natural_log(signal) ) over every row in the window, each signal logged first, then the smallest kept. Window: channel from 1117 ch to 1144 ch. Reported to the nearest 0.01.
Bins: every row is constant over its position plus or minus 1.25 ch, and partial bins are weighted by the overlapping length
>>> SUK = 3.10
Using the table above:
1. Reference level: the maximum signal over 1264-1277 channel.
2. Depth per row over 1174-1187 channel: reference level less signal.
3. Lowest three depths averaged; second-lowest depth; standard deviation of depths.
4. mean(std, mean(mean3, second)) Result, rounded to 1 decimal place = -1.0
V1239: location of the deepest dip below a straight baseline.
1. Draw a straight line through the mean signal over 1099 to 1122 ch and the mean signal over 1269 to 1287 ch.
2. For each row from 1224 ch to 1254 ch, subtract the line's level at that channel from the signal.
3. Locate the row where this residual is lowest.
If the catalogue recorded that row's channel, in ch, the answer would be 1248.0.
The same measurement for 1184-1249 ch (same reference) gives 1248.0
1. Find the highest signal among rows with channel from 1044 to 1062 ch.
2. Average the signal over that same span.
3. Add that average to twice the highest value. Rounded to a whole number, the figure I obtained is 81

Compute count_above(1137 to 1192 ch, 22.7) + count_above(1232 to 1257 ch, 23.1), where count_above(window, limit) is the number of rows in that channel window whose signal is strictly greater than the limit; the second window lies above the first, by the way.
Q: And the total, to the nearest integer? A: 22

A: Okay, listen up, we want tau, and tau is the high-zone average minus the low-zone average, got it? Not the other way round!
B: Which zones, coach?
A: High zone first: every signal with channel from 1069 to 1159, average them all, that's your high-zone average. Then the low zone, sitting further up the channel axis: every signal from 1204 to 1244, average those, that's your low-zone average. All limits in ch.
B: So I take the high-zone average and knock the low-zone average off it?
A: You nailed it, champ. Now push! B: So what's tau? 5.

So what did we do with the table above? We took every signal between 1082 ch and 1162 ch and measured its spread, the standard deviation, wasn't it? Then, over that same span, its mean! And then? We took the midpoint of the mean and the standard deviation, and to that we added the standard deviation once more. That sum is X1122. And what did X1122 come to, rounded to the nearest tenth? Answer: 14.0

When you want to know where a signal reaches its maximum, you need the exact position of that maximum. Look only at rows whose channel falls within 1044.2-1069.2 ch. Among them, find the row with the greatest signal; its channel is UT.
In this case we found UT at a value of 1065.5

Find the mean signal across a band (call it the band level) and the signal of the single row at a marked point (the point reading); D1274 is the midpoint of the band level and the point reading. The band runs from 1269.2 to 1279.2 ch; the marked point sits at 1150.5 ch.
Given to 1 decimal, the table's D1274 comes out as 22.3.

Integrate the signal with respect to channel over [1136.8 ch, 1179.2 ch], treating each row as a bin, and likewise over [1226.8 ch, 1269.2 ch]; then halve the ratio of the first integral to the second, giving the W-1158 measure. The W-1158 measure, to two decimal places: 0.71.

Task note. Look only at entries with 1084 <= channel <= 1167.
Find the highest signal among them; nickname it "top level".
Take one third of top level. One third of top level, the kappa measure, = 8.8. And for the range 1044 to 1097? 9.3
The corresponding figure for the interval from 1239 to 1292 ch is 7.7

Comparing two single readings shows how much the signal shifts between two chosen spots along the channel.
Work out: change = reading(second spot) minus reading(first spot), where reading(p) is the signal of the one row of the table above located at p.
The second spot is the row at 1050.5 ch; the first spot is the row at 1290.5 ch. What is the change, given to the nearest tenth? 2.9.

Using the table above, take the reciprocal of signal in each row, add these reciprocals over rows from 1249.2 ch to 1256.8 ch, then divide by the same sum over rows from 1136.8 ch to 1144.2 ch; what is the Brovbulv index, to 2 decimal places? 1.38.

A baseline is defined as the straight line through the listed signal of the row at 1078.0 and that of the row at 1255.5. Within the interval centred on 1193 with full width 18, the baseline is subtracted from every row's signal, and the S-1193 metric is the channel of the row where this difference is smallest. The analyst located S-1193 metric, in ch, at 1193.0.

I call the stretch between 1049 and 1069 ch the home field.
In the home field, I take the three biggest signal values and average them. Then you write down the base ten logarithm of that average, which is 1.44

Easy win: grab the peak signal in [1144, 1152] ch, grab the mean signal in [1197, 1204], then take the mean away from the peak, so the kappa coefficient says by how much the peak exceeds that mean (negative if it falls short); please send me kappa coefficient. -1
